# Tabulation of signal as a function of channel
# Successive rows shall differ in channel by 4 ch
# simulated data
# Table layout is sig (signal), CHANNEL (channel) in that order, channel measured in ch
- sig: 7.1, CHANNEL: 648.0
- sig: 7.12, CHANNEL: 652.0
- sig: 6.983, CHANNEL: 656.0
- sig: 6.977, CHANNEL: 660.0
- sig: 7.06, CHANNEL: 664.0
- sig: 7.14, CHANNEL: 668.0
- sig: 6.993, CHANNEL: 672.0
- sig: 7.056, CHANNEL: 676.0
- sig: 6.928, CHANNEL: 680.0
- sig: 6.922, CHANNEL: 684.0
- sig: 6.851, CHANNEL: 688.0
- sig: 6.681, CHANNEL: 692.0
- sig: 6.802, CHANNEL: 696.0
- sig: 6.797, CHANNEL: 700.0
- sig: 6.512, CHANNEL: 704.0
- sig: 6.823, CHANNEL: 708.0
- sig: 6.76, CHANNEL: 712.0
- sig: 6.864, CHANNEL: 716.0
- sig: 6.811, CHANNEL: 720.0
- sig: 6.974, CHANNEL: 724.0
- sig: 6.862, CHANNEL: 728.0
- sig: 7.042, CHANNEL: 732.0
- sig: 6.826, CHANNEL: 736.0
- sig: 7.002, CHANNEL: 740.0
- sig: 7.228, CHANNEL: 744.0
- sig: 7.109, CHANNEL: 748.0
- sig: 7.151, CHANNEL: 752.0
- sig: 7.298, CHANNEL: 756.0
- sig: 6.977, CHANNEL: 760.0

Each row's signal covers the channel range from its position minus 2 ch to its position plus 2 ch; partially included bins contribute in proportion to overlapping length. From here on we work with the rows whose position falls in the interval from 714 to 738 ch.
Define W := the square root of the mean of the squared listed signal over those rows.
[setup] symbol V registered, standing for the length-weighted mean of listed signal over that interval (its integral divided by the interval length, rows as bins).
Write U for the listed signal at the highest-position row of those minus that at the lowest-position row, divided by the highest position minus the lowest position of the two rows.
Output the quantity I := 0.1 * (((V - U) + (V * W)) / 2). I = 2.72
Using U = -0.002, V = 6.90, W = 6.90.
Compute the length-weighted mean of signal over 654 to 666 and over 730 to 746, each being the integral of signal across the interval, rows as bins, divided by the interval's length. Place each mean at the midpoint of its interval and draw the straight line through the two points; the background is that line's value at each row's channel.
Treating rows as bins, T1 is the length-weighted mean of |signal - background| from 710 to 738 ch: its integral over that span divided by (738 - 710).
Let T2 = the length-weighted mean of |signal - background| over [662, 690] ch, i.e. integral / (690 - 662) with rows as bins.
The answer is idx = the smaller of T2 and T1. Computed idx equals 0.083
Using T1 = 0.150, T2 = 0.08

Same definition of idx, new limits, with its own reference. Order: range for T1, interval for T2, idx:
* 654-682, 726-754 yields 0.055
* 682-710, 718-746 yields 0.123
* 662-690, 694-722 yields 0.083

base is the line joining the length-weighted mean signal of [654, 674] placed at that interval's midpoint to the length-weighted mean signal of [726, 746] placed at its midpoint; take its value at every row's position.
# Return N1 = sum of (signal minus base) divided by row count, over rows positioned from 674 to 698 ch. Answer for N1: -0.15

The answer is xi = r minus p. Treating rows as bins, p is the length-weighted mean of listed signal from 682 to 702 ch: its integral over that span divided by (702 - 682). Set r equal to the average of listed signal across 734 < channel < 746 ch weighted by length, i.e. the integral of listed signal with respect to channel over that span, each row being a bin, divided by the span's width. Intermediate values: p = 6.81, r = 7.02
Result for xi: 0.21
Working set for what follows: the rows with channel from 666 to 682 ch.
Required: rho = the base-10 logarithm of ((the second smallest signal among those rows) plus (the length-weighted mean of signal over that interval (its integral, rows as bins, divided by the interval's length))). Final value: 1.15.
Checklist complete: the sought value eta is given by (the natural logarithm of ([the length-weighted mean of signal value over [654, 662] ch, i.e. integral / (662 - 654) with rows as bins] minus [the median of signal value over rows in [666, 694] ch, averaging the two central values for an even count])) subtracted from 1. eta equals 4.0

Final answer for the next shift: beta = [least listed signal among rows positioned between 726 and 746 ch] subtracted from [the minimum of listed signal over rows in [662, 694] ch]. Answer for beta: -0.1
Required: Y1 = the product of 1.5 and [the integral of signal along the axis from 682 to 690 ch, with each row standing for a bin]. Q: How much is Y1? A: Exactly 82.6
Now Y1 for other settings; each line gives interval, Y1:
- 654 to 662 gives 83.8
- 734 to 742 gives 83.0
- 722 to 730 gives 83.0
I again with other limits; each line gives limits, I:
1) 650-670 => 2.84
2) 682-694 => 2.67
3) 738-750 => 2.88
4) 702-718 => 2.61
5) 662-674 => 2.85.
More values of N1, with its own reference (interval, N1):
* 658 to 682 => 0.00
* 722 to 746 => 0.00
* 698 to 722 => -0.24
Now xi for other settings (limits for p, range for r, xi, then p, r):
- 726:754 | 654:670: 0.01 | 7.03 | 7.04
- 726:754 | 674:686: -0.06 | 7.03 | 6.97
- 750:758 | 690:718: -0.48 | 7.22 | 6.75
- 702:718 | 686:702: 0.04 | 6.74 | 6.78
